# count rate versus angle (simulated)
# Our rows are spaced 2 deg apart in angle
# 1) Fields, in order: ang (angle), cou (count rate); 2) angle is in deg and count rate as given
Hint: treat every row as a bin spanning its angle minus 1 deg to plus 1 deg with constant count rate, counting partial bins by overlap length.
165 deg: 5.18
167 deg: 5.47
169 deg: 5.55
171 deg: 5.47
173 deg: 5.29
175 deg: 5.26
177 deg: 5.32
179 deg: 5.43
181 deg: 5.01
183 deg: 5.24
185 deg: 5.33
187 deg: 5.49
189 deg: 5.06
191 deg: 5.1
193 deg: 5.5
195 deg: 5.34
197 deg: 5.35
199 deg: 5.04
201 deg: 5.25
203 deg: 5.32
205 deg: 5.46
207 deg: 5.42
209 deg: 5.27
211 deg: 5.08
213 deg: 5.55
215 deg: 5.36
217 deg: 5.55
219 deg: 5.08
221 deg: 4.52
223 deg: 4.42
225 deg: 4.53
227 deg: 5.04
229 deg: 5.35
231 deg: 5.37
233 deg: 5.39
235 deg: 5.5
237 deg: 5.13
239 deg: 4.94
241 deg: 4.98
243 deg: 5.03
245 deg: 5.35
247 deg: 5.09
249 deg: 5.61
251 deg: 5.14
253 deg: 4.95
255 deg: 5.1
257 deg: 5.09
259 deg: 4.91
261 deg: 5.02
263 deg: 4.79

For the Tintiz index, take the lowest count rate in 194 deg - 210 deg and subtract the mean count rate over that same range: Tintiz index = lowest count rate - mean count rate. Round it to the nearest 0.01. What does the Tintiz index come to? -0.27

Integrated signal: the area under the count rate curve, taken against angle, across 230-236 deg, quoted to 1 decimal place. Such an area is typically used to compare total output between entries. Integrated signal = 32.5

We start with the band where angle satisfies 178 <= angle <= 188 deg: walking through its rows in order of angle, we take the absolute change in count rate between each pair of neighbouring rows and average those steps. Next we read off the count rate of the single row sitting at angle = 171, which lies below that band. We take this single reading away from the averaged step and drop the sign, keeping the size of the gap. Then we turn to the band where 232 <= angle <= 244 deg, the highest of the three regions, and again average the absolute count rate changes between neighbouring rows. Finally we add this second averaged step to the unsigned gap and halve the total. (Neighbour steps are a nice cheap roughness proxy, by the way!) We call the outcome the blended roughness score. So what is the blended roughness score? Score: 2.70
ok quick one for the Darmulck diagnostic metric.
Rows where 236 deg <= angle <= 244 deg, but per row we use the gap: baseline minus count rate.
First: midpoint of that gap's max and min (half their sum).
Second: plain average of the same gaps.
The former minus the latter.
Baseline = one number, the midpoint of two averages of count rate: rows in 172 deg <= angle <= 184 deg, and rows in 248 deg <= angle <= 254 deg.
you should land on -0.015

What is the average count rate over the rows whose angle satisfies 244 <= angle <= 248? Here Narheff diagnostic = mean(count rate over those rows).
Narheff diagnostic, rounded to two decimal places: 5.22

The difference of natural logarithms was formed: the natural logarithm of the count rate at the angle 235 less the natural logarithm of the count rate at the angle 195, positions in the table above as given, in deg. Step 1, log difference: 0.030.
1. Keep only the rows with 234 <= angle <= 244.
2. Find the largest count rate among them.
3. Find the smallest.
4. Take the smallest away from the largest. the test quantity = 0.56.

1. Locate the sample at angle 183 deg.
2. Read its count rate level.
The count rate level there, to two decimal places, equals 5.24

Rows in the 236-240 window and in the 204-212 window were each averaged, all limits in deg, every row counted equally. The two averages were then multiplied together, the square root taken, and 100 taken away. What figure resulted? -94.8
